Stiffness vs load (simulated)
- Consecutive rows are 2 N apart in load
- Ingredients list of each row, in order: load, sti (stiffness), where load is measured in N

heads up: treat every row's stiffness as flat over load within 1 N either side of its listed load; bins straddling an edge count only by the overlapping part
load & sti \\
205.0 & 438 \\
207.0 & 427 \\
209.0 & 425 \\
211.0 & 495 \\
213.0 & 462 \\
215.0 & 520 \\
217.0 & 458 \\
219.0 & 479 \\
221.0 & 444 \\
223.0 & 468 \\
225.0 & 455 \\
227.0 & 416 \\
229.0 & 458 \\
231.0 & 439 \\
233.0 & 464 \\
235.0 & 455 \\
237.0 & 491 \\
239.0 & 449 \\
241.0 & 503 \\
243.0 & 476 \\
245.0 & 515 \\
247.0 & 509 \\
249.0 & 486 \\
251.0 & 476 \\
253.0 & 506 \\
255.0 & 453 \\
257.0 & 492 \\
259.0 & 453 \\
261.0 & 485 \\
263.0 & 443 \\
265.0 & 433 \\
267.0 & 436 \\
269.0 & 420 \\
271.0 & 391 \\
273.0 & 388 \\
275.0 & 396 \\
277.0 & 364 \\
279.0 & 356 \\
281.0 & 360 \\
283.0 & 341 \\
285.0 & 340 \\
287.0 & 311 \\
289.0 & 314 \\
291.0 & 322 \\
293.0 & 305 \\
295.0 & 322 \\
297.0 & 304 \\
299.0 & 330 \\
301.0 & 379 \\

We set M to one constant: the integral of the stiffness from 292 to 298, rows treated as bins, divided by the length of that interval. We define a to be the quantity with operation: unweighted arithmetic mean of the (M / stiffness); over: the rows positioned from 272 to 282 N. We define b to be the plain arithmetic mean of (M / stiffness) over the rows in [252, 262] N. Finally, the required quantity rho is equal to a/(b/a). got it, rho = 1.07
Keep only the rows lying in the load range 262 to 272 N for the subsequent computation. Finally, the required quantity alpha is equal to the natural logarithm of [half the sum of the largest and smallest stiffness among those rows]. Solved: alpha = 6.03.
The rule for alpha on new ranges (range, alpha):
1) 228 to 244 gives 6.15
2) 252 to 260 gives 6.17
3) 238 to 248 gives 6.18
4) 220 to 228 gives 6.09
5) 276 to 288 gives 5.82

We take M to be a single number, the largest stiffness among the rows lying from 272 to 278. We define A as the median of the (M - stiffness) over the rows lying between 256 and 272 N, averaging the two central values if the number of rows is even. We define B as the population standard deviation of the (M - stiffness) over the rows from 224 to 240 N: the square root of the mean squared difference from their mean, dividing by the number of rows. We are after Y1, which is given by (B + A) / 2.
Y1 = -12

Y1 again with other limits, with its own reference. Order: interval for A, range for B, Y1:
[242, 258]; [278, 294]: -37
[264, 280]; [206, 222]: 17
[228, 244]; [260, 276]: -17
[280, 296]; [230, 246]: 50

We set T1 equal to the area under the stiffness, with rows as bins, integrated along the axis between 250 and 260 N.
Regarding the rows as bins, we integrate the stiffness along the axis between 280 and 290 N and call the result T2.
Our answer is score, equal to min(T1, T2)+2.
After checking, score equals 3334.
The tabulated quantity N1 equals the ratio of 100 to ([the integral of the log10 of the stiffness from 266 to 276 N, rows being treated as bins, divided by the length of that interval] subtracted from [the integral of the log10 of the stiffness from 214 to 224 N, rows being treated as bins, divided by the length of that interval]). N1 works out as 1500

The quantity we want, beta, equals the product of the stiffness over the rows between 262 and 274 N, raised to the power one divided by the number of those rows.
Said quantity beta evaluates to 418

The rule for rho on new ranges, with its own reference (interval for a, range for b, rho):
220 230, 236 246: 0.75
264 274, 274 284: 0.66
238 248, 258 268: 0.58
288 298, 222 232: 1.41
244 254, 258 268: 0.56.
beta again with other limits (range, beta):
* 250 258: 481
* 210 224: 475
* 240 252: 494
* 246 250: 497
